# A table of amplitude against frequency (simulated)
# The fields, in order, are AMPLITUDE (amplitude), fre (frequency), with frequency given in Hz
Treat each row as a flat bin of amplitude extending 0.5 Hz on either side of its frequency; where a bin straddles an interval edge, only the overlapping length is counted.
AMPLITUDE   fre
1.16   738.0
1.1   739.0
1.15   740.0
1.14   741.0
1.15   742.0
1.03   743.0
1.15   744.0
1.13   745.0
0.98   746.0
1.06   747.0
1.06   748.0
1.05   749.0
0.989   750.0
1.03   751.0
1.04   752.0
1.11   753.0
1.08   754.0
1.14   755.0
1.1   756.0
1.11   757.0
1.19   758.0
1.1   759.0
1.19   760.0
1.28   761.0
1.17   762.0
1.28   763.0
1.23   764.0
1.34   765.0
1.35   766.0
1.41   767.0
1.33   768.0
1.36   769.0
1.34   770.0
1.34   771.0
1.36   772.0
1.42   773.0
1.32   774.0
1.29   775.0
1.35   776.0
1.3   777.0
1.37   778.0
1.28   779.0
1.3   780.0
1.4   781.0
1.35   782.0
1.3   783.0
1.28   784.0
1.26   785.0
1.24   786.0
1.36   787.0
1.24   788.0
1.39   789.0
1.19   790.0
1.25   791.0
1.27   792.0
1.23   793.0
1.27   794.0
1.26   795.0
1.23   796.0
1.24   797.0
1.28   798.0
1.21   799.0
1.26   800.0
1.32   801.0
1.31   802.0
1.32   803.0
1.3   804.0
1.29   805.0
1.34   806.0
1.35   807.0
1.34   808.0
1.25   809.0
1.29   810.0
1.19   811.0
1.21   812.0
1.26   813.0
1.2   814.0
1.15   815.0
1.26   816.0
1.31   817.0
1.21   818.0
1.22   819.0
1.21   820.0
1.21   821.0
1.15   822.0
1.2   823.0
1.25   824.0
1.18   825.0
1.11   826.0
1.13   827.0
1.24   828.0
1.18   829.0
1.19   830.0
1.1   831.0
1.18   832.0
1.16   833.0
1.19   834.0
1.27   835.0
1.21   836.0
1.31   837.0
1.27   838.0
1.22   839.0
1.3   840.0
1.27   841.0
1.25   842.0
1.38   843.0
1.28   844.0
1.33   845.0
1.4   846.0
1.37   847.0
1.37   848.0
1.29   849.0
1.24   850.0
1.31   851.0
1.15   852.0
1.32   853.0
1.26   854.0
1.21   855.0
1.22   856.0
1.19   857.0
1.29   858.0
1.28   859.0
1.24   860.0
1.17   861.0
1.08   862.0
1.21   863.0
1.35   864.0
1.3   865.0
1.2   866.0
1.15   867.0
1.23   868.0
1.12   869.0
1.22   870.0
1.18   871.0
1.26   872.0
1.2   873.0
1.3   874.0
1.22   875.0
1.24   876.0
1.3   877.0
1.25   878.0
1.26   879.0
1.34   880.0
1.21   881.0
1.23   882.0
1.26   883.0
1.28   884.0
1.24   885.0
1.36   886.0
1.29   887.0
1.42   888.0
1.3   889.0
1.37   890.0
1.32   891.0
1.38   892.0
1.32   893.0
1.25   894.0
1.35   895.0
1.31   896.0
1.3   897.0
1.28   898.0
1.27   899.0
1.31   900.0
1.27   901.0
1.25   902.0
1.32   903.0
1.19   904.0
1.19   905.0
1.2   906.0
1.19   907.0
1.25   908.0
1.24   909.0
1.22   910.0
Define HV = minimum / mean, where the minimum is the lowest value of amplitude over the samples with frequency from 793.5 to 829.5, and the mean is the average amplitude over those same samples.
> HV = 0.89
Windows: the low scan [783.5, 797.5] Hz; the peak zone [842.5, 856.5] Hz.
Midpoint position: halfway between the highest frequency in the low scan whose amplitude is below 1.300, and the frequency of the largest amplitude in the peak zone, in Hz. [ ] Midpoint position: 821.5 Hz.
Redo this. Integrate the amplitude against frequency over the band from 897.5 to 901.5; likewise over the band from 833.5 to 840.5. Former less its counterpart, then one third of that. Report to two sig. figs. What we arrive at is -1.2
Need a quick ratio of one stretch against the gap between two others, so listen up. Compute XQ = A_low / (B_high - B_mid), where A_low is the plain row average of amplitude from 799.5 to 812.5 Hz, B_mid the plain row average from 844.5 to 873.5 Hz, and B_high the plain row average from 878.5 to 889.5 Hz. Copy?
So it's 29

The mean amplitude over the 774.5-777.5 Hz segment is 1.31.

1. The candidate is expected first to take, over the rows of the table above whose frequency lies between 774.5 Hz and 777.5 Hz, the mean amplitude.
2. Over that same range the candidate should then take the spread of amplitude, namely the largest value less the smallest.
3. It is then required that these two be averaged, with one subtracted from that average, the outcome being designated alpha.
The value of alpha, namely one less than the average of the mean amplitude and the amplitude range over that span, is -0.313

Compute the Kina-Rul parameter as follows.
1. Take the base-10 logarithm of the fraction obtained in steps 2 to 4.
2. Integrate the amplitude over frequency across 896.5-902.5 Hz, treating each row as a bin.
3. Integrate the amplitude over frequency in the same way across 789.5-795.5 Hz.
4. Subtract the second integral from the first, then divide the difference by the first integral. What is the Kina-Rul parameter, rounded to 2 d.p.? -1.56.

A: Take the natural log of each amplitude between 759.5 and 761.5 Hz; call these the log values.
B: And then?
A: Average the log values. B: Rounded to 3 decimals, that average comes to 0.210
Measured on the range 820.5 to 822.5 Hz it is 0.165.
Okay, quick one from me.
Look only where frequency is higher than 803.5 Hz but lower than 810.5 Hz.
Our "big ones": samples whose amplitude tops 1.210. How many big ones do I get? 7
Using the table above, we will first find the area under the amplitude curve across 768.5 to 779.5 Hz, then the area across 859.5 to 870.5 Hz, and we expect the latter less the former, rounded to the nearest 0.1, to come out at -1.5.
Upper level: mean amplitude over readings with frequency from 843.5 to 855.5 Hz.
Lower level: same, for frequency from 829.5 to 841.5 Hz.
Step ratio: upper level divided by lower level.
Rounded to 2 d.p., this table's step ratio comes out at 1.06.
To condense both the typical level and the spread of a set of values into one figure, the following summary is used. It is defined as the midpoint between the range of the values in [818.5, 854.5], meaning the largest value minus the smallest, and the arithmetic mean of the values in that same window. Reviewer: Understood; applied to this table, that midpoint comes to 0.771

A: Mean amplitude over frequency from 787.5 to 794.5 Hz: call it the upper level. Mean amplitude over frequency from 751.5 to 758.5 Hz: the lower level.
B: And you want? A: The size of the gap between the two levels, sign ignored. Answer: 0.15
